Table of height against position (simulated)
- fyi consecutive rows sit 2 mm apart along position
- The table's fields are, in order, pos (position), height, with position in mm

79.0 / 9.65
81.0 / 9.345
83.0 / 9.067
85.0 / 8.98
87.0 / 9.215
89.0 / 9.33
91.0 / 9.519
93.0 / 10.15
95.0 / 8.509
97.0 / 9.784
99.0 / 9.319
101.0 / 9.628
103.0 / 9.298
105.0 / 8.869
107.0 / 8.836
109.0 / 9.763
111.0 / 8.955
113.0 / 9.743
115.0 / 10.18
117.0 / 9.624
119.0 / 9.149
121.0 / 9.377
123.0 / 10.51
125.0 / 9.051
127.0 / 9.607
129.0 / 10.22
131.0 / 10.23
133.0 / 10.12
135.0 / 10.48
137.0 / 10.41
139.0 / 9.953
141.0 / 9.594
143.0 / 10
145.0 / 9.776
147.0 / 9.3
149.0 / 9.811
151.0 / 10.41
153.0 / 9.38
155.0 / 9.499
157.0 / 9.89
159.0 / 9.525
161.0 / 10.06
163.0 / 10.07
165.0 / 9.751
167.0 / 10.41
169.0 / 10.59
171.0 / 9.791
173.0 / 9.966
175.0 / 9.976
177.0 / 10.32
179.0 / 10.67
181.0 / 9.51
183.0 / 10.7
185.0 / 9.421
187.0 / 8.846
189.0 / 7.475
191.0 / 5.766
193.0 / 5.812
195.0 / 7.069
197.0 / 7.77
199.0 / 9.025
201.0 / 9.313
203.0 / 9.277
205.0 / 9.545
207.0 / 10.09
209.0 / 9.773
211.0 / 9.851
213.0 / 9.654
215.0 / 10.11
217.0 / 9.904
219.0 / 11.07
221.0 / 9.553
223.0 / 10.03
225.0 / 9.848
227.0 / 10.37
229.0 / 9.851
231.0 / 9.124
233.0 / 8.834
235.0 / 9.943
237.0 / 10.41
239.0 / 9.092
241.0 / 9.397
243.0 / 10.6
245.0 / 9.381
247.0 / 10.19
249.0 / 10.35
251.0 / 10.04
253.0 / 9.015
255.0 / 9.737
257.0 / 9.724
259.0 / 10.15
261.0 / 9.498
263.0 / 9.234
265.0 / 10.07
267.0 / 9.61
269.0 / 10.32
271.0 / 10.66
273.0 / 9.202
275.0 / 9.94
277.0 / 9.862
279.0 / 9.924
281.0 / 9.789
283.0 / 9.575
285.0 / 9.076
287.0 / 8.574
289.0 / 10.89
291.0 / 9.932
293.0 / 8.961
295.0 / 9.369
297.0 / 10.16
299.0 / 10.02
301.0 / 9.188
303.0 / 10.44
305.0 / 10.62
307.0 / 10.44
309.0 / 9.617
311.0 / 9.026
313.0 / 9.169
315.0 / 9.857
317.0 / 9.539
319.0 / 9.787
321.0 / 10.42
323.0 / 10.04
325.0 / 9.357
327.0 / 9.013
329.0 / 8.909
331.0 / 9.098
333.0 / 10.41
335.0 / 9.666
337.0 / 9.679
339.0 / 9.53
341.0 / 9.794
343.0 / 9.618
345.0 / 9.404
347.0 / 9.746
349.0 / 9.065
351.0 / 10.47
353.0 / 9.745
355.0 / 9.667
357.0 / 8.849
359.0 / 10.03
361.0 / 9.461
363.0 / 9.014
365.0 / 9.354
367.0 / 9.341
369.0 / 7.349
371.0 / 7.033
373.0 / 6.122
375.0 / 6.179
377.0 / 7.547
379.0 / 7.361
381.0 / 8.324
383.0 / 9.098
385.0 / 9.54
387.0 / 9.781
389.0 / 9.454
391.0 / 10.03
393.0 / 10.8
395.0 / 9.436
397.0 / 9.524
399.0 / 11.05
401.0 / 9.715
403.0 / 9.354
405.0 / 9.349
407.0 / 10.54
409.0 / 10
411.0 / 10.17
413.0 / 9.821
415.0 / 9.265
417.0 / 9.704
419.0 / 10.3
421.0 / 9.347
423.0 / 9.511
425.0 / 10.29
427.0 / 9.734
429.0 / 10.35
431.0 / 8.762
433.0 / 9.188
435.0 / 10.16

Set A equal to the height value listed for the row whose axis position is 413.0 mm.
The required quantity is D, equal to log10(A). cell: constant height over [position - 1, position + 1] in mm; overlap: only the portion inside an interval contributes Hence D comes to 0.99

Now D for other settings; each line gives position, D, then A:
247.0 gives 1.01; 10.19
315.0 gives 0.99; 9.857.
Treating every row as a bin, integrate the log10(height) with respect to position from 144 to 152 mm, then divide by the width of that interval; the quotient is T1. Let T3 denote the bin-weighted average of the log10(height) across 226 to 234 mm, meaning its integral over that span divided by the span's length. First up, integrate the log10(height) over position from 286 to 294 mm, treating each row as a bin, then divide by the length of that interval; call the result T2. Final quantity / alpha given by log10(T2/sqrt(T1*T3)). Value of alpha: -0.002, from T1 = 0.99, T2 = 0.98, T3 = 0.98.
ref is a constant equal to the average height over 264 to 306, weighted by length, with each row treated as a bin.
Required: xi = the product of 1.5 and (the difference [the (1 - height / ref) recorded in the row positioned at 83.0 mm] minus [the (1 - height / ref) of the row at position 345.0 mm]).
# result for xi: 0.05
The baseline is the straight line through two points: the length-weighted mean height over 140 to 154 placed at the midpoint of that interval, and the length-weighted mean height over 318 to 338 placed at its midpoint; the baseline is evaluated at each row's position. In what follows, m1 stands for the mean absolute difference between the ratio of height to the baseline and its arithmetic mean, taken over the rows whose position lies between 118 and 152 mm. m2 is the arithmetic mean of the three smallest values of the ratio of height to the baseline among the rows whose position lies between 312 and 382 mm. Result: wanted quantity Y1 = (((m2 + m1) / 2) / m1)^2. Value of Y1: 76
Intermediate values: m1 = 0.0409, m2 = 0.67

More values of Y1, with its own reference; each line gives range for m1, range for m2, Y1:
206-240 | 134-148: 183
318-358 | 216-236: 165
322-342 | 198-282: 157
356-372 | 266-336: 35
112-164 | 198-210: 187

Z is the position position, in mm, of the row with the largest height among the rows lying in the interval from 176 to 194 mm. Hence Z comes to 183.0 mm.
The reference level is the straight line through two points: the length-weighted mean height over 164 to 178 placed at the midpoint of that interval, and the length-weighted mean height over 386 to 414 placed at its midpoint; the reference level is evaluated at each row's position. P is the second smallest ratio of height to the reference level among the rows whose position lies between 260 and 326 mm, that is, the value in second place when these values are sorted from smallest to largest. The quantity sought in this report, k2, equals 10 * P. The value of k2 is 8.9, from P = 0.89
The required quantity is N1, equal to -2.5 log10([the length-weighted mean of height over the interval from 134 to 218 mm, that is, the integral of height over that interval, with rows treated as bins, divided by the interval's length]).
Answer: -2.44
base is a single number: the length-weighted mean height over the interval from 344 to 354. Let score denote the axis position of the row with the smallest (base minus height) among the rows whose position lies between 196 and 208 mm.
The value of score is 207.0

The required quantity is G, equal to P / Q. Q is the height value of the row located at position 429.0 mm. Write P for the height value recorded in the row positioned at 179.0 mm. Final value 1.03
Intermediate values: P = 10.67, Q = 10.35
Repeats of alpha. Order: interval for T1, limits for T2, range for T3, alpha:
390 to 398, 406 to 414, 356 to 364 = 0.010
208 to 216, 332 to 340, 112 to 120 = 0.001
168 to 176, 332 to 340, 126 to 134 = -0.005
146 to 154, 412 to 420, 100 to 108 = 0.007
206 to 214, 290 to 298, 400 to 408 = -0.004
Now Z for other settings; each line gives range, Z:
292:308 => 305.0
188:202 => 201.0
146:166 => 151.0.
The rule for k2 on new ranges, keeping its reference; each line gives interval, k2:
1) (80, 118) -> 8.7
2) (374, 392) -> 7.4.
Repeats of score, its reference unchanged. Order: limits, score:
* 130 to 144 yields 135.0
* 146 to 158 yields 151.0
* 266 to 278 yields 271.0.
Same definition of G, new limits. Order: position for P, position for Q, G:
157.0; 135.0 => 0.94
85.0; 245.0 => 0.96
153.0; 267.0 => 0.98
